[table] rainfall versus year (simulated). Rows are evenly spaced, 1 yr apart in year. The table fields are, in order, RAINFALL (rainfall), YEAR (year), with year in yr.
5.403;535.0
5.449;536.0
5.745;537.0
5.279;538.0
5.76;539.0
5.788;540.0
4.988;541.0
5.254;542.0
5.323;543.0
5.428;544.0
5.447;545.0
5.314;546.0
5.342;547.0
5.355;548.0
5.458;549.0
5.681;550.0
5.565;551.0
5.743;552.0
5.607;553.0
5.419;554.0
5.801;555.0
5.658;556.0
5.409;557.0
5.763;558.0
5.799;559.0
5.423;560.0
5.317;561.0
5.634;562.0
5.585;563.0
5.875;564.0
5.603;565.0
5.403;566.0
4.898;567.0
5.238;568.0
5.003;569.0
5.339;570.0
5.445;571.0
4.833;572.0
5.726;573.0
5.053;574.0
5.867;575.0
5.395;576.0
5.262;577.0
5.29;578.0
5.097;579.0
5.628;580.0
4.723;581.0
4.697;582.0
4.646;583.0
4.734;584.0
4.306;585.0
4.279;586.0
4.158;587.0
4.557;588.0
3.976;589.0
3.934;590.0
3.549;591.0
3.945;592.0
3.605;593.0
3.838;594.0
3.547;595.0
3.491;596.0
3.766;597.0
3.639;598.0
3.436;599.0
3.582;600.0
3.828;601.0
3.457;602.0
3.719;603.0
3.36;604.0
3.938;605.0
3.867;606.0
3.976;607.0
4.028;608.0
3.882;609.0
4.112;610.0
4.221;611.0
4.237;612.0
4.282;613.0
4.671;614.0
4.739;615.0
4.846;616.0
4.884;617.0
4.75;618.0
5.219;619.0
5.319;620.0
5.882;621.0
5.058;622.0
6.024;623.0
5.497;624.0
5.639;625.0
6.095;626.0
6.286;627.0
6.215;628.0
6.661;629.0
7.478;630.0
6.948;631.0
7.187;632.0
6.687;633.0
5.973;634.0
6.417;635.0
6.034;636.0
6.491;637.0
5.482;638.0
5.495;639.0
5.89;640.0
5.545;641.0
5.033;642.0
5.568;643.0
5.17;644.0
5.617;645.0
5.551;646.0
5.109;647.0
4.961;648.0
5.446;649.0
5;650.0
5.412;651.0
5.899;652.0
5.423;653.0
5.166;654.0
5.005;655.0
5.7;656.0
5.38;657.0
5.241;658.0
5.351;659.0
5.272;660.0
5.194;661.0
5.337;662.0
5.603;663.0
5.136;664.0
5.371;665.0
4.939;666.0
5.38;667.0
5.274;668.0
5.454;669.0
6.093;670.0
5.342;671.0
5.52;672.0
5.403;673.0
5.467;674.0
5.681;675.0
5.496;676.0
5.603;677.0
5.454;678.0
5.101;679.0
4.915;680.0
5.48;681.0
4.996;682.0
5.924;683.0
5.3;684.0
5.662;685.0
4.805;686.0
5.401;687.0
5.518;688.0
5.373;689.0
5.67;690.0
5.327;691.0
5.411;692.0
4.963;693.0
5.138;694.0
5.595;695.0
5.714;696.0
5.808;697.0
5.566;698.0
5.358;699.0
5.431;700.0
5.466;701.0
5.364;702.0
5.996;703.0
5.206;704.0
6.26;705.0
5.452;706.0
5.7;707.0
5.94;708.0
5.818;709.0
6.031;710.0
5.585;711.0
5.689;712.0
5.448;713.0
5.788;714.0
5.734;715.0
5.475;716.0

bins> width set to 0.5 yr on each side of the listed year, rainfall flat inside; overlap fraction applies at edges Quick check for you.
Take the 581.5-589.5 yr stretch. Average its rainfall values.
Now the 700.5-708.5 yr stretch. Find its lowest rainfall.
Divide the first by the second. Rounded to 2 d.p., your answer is 0.85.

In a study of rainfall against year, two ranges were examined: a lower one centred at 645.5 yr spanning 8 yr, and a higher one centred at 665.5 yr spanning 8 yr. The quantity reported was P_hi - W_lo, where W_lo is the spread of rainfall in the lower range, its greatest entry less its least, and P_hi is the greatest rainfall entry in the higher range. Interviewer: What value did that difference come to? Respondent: 4.95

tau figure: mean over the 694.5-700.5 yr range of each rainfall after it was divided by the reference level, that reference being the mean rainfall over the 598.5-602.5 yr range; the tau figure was 1.56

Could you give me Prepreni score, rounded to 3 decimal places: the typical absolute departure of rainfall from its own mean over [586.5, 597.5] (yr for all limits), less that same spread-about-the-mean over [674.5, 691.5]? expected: 0.010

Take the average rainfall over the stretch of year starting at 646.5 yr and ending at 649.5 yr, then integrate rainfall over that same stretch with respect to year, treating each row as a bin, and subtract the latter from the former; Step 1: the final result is -10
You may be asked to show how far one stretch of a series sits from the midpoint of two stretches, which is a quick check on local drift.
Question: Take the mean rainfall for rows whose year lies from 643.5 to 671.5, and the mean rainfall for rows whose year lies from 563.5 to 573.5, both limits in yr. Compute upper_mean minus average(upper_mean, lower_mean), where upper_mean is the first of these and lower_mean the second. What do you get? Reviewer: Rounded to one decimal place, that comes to 0.0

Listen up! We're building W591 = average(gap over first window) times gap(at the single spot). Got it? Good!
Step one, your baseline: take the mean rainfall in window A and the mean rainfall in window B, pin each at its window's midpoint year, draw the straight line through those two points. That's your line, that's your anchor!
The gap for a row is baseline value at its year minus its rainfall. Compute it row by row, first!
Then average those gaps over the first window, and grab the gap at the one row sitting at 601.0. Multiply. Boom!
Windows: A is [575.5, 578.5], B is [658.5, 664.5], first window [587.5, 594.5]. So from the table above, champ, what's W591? 2.1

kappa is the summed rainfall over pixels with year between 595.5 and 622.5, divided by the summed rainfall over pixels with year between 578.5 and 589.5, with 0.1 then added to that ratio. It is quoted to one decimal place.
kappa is 2.3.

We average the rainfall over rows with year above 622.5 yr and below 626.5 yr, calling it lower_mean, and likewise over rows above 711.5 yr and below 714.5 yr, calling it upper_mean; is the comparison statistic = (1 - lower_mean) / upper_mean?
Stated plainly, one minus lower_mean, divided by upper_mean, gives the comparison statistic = -0.85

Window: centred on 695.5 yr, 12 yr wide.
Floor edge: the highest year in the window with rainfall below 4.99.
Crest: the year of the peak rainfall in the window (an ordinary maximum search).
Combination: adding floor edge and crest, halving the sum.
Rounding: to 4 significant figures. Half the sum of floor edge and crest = 695.0 yr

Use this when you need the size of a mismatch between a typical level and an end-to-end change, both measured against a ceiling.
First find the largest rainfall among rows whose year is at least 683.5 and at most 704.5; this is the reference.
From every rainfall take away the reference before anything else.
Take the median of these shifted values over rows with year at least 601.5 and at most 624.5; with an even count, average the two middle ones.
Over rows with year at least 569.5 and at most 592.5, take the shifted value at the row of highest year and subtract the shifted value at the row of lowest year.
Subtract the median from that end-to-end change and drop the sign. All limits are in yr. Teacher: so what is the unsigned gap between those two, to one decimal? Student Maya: 0.3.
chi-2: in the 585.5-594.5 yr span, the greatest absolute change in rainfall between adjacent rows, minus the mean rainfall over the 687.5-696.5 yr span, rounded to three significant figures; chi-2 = -4.83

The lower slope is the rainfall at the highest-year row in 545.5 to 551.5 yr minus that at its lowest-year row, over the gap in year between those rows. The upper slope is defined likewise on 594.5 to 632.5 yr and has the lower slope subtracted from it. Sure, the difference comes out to 0.05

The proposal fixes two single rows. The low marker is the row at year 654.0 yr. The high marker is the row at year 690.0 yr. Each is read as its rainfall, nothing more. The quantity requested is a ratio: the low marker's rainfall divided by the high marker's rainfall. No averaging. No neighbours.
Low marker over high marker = 0.91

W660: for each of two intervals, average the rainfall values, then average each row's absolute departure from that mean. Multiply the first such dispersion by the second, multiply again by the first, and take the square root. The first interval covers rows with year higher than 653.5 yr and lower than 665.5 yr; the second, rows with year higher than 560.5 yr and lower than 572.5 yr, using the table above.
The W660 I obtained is 0.071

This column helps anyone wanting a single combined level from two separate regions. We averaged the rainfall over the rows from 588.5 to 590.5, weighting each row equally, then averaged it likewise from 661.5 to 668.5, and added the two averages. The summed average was 9.2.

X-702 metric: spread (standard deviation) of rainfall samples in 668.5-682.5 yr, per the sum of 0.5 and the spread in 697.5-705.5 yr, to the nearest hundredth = 0.34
